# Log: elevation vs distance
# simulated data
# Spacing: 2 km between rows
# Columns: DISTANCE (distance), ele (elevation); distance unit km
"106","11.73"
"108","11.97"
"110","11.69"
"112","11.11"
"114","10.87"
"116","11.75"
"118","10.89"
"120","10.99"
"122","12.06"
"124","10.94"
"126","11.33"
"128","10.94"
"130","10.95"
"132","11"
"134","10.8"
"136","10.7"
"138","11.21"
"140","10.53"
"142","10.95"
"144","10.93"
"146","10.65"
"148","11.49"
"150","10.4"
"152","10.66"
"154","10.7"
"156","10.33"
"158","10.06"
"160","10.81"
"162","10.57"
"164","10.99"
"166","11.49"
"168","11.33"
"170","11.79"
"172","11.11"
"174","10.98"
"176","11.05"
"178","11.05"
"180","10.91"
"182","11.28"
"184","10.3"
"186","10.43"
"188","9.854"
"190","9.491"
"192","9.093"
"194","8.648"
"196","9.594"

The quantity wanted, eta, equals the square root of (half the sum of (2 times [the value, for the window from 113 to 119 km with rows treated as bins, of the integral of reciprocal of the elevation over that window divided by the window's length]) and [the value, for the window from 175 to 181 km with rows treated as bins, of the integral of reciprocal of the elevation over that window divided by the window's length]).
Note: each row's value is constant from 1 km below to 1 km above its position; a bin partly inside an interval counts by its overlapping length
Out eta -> 0.368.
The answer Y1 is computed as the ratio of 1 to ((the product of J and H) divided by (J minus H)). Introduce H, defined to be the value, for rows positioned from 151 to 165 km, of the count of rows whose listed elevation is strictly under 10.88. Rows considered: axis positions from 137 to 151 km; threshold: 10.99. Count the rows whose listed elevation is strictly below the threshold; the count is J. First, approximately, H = 6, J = 5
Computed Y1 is -0.03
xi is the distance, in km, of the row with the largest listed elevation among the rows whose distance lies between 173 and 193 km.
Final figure 182 km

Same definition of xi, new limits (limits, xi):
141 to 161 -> 148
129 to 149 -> 148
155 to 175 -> 170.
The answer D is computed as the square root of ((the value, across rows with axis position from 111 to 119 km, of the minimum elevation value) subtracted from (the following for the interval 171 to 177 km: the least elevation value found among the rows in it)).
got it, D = 0.3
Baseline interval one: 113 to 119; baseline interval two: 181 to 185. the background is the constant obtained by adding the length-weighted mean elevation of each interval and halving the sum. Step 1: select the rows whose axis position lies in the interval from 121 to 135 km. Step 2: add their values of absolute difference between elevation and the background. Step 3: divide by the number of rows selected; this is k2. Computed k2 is 0.25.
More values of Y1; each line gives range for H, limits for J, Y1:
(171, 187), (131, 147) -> 0.33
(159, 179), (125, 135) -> 0.17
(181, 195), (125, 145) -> 0.02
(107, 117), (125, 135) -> 0.67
